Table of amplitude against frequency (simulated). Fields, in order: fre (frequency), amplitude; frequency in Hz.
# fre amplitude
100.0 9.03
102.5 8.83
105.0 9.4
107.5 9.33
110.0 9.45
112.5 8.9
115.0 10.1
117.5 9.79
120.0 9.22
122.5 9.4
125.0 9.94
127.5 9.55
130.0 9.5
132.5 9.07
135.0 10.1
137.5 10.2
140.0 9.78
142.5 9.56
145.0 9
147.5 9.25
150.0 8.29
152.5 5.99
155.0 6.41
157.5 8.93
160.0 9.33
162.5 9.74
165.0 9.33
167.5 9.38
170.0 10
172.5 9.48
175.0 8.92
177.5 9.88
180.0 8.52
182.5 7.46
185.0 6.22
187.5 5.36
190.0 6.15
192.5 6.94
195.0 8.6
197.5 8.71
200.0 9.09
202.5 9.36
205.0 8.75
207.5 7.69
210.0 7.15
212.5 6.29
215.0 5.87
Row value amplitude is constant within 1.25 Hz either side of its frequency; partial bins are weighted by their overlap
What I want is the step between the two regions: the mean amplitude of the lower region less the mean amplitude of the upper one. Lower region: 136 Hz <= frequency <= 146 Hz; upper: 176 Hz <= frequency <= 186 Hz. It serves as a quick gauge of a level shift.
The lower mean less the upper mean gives 1.6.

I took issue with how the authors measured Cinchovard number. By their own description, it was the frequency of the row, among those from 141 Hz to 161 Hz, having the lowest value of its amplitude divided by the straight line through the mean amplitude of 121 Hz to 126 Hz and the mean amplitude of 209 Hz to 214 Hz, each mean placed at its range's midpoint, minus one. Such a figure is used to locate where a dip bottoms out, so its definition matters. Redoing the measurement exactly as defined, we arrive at 152.5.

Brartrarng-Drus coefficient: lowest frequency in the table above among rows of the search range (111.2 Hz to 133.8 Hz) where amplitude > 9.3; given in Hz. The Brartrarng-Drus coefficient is 115.0 Hz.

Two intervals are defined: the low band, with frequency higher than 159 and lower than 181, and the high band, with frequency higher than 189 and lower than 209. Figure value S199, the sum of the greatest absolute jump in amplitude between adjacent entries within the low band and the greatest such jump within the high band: 3.0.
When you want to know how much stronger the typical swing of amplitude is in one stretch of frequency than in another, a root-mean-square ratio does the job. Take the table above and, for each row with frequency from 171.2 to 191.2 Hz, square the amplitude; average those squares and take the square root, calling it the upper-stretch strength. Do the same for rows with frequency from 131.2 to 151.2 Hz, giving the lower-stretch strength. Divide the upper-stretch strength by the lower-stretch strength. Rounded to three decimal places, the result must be 0.839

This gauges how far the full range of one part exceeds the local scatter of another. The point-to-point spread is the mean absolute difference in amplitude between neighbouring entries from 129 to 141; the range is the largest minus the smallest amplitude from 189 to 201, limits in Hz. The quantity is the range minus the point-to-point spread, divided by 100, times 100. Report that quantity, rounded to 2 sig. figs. 2.4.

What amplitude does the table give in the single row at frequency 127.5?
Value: 9.55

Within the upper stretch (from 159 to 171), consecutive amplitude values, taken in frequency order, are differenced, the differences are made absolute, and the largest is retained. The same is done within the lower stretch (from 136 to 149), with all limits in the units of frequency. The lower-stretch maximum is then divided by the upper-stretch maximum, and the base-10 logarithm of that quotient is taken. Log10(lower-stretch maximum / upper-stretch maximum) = -0.04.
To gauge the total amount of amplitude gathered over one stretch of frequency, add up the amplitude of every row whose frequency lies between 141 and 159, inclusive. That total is 57.4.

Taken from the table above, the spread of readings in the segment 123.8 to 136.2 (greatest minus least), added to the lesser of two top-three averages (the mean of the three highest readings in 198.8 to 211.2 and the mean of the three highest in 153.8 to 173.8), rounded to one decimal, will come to 10.1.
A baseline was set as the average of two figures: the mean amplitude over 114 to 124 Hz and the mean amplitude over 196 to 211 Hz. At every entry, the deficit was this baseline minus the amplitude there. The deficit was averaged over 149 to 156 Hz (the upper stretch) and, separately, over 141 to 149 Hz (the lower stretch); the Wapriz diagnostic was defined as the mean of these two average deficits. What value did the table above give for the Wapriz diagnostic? 1.0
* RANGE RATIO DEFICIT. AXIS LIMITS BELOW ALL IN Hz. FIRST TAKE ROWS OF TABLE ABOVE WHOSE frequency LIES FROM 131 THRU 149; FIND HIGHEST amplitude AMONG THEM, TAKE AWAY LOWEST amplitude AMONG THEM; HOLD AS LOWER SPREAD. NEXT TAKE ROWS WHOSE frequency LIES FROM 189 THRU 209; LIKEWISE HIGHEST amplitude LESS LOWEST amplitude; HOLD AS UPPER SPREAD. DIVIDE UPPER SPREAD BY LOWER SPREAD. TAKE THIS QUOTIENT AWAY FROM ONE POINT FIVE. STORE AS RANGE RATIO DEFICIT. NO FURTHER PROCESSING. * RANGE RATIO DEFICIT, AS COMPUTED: -1.2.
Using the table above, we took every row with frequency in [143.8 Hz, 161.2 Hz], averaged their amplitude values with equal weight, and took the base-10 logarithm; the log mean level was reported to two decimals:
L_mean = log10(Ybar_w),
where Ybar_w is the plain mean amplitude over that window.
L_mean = 0.91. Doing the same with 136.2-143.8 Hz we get 0.99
